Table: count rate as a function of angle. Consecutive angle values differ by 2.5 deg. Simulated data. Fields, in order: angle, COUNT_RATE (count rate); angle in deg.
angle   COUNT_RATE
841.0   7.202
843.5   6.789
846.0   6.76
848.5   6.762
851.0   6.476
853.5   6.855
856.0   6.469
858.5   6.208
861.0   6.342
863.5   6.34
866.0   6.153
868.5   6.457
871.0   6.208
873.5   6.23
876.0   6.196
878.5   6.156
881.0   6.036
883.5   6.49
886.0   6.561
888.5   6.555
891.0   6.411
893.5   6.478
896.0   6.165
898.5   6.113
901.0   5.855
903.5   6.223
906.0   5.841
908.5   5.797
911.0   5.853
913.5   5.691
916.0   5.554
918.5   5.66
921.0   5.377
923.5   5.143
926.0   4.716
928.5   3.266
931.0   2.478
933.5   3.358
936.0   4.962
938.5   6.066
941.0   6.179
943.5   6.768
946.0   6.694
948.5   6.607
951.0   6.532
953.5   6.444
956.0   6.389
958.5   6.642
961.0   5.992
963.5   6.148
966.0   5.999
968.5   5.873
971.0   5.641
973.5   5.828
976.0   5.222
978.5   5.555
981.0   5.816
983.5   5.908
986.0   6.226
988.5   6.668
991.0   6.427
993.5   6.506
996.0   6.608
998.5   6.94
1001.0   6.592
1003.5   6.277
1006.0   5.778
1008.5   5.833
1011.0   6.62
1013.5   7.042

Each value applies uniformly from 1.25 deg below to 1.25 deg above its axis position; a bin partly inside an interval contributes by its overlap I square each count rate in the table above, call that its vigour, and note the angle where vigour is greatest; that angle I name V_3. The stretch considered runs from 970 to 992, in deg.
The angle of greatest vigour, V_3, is 988.5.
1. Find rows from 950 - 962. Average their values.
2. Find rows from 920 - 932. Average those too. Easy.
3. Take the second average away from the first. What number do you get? 2.2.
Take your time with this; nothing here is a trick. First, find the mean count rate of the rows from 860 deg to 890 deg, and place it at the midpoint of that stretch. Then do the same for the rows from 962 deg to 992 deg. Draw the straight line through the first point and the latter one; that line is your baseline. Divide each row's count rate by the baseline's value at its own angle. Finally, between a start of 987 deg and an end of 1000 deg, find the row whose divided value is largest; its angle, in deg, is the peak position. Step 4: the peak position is 998.5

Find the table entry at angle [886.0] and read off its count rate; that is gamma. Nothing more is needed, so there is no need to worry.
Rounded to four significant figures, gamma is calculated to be 6.561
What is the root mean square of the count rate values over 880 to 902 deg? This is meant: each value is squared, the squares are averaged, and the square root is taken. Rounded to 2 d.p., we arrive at 6.30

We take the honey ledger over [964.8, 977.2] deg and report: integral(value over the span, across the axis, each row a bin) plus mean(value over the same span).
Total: 77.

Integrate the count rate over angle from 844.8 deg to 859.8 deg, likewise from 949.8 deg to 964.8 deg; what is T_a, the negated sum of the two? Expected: -194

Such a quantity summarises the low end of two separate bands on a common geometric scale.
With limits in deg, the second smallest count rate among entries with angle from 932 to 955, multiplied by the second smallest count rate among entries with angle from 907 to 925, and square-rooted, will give 5.17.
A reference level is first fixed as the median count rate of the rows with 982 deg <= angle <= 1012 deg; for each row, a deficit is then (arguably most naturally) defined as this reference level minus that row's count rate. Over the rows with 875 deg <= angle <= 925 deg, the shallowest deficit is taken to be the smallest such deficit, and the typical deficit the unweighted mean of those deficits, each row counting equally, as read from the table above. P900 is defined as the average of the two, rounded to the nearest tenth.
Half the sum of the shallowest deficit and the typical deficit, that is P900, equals 0.2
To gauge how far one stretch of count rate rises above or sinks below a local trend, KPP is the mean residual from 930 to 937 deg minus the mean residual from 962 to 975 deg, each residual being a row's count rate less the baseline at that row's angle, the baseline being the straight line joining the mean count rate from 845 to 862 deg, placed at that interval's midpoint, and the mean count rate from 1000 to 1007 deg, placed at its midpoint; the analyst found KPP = -2.4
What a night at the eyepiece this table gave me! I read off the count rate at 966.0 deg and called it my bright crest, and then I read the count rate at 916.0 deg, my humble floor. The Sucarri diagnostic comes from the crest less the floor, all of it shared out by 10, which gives 0.04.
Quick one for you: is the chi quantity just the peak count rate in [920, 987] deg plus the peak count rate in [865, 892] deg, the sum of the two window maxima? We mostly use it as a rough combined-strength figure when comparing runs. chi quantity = 13.3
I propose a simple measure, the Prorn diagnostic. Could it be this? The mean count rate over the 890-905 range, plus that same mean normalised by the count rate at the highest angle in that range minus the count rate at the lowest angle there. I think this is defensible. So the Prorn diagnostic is -27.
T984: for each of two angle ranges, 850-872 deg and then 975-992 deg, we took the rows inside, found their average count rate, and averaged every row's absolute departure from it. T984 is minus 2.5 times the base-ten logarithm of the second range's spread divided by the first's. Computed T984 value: -1.0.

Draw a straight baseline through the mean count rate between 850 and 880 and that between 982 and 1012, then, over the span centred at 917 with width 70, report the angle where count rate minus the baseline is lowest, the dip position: 931.0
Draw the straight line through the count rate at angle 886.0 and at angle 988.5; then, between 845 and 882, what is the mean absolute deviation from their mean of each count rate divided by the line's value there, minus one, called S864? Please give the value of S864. 0.032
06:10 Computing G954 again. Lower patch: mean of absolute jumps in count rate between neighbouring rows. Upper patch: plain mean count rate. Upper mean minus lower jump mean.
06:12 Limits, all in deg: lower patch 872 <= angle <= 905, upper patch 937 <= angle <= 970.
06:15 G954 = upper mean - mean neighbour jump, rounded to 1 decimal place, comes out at 6.2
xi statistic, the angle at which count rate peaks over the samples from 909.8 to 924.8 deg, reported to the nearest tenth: 911.0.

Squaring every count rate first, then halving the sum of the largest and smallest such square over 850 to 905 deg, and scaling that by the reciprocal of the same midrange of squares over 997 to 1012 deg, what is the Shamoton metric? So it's 1.00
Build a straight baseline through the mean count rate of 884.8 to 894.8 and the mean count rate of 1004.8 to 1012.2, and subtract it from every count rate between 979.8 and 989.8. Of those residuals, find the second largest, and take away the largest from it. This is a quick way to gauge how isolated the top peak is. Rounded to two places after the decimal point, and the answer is -0.45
